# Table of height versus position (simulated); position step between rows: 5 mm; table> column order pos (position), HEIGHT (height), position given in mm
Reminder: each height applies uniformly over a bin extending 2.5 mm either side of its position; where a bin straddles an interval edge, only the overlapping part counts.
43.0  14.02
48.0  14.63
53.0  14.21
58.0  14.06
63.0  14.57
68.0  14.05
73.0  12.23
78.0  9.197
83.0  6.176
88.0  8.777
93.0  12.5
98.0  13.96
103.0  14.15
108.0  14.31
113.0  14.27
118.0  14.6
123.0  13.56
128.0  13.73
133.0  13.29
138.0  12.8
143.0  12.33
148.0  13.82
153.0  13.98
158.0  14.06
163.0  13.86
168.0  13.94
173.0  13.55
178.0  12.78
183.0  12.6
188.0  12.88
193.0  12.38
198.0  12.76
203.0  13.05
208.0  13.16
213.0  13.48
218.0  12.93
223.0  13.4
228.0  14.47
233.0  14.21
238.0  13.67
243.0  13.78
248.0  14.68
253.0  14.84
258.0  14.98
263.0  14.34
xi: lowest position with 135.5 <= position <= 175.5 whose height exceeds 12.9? 148.0 mm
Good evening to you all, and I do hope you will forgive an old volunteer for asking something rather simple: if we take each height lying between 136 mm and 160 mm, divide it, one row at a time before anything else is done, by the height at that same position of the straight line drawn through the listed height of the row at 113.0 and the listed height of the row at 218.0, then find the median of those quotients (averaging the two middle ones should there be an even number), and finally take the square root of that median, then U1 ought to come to 1.00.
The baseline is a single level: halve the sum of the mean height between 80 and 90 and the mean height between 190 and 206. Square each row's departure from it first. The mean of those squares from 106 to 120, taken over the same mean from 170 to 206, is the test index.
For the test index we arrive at 2.4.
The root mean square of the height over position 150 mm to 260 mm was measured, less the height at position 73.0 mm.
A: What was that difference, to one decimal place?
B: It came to 1.4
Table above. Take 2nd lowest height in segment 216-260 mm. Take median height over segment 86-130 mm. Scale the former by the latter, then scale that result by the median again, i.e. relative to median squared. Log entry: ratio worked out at 0.0688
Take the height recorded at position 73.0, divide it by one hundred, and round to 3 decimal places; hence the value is 0.122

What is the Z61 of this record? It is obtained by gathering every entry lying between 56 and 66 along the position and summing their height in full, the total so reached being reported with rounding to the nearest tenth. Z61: 28.6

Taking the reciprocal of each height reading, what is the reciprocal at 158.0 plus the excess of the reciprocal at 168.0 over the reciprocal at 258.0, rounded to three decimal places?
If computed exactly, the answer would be 0.076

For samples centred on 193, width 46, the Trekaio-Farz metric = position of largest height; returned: 173.0 mm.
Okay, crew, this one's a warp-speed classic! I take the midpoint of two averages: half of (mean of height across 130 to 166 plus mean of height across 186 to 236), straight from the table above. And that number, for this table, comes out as 13.4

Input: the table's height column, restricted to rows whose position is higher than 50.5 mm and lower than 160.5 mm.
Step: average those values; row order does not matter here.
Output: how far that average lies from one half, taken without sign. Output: 12.4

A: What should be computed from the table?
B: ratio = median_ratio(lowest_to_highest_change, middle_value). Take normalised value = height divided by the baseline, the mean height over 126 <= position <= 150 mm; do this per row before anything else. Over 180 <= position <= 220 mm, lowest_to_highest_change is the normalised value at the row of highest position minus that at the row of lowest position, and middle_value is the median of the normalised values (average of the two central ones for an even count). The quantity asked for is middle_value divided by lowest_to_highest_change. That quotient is 39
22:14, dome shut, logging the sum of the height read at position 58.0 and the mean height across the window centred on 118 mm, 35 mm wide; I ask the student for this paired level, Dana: 28.05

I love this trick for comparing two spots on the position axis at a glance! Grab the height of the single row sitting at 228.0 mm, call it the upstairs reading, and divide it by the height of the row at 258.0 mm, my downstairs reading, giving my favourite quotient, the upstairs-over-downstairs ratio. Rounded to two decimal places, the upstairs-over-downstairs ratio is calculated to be 0.97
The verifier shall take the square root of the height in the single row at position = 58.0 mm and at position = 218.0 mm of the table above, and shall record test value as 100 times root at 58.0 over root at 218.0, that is 104.3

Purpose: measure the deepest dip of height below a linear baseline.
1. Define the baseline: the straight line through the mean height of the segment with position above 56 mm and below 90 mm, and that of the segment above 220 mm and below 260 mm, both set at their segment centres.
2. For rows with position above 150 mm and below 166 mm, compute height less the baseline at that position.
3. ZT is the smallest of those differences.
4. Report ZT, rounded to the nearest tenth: 1.0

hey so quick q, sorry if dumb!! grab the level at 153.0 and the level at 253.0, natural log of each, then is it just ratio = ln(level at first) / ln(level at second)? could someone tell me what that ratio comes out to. 0.98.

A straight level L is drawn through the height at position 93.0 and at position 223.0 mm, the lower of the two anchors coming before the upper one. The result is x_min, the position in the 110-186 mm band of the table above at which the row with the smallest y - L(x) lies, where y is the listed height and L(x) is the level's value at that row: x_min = 183.0 mm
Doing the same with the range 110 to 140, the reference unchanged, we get 138.0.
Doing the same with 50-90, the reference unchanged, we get 83.0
